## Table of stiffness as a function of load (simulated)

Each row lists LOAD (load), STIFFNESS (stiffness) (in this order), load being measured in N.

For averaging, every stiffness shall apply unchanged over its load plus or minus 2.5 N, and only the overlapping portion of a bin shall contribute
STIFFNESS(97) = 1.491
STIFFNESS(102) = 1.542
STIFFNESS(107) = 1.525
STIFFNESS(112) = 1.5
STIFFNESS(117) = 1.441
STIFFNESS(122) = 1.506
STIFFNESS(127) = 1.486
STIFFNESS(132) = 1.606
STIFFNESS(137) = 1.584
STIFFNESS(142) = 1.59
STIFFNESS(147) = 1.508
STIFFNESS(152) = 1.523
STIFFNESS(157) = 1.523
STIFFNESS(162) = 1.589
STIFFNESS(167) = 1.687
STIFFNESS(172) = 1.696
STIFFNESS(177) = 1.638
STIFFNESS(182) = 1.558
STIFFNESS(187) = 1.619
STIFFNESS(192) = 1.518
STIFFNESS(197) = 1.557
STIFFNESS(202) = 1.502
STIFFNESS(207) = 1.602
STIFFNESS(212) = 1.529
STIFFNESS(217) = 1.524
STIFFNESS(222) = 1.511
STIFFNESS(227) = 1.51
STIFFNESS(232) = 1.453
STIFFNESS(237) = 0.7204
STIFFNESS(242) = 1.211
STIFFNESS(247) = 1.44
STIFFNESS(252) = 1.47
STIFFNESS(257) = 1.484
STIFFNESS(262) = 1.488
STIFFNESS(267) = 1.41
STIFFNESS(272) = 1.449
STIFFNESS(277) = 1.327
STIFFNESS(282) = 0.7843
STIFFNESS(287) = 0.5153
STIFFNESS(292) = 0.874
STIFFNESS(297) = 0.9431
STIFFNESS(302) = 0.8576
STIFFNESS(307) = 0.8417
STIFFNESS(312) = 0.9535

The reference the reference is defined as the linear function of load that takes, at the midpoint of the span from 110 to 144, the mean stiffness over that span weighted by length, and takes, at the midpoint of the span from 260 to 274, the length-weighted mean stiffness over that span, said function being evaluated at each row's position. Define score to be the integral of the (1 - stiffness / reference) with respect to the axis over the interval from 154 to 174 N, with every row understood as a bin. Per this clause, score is -1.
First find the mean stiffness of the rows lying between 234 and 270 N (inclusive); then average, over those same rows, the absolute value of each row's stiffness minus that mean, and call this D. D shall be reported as 0.201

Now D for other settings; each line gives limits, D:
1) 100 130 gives 0.024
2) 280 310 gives 0.102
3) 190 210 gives 0.035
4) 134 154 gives 0.036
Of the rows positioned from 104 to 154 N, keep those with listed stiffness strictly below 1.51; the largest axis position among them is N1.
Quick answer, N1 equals 147 N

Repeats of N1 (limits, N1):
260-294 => 292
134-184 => 147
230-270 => 267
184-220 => 202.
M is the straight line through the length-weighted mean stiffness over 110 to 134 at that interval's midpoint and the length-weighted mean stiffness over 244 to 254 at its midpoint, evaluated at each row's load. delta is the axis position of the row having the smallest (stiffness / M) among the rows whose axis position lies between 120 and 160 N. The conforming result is 127 N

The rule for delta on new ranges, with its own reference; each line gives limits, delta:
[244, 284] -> 282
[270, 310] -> 287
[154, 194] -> 157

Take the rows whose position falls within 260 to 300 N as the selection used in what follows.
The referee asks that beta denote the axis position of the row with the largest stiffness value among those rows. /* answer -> 262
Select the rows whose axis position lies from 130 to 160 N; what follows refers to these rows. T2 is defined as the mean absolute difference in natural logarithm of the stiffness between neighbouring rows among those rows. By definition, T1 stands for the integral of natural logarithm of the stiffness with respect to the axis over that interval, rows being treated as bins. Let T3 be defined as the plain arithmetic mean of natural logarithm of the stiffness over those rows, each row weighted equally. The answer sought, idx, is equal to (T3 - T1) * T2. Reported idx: -0.2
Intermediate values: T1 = 13.2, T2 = 0.016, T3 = 0.442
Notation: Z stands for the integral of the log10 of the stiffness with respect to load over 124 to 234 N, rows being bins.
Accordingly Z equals 21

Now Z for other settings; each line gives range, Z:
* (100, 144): 8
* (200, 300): 9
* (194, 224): 6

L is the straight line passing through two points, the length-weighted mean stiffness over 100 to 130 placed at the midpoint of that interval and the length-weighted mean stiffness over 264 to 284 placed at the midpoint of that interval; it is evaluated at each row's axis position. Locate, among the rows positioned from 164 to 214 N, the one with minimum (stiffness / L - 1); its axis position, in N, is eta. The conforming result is 192 N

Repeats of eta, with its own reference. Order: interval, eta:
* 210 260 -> 237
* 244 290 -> 287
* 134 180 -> 147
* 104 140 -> 117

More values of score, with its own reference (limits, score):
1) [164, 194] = -2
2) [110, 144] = 0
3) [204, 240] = 2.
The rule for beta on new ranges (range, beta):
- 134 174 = 172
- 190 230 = 207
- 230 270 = 262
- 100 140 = 132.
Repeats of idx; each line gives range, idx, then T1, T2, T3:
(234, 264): -1.0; 7.0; 0.145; 0.234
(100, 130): -0.3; 12.2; 0.025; 0.405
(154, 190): -0.6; 17.2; 0.038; 0.479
